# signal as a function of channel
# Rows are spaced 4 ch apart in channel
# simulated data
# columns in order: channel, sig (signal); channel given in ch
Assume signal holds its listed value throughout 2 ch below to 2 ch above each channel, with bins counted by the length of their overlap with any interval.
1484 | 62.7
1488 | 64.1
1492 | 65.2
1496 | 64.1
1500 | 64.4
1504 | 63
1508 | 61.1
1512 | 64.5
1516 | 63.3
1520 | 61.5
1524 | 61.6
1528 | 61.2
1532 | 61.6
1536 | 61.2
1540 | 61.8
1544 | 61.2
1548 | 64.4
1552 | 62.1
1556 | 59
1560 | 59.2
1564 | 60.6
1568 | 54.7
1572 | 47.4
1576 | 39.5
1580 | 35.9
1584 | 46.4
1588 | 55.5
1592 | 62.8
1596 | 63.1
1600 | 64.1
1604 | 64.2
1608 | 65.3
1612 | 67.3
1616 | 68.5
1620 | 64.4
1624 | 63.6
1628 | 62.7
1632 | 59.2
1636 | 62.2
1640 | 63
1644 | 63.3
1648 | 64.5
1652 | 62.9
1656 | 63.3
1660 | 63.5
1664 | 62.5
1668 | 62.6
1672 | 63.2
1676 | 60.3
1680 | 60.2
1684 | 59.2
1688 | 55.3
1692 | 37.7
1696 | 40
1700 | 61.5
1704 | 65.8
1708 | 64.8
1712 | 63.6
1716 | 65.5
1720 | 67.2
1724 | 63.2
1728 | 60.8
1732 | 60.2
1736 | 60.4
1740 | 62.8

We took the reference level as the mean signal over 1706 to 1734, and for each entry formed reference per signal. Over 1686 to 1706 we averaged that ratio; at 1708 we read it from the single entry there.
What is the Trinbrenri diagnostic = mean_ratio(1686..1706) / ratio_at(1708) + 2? 3.3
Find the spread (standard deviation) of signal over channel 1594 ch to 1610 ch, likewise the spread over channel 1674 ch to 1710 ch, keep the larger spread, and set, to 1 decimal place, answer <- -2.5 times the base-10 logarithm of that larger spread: -2.5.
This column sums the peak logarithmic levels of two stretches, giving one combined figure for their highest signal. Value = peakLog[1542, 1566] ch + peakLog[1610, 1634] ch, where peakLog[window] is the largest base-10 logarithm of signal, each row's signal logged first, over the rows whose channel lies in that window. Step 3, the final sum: 3.64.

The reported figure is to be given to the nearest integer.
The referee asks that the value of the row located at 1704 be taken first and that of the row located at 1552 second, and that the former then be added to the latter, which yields 128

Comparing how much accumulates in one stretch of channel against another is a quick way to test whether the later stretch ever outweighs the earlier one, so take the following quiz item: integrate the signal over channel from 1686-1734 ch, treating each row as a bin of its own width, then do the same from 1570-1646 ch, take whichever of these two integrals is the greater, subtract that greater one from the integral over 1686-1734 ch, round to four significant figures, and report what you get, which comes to -1651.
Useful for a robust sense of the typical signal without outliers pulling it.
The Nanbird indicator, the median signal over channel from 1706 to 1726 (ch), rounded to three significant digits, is 64.8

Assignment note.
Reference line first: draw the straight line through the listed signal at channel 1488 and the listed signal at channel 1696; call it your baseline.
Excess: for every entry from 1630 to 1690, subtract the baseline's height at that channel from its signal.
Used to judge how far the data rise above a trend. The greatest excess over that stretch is 20.4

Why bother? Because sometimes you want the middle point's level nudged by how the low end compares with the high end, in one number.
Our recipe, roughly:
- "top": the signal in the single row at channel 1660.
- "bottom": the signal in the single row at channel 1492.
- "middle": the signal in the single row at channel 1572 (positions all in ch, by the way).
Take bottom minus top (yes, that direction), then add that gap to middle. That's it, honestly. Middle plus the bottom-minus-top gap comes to 49.1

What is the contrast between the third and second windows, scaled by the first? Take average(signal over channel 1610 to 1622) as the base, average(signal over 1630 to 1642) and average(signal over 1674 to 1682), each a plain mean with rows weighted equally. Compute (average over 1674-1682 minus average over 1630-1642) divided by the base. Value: -0.02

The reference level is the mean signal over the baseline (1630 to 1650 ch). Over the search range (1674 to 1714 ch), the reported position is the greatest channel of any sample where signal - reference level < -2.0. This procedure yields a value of 1696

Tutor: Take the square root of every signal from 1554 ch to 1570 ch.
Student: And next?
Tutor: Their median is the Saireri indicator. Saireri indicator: 7.69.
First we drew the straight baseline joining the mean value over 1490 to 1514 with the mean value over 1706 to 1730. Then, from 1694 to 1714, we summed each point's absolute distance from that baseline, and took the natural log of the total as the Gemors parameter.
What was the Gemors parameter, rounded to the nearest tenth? 3.4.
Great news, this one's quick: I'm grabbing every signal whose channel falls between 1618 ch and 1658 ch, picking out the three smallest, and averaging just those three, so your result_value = 61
